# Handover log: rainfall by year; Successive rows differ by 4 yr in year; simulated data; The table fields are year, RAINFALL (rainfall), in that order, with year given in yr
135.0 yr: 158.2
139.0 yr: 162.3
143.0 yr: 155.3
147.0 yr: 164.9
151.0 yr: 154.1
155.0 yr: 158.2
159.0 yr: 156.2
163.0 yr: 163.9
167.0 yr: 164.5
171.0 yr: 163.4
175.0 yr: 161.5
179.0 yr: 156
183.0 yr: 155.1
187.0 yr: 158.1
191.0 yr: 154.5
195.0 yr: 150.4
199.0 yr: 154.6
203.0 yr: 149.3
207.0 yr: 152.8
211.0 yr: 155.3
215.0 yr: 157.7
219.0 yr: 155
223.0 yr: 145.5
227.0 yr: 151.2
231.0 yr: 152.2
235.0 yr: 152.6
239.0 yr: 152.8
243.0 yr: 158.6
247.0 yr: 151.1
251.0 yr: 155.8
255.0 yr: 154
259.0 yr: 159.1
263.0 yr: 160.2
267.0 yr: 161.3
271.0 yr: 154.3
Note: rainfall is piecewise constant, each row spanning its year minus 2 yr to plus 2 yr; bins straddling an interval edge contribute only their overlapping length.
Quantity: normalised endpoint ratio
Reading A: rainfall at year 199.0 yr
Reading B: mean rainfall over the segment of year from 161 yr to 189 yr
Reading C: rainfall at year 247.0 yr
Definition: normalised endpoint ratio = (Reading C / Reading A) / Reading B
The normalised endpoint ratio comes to 0.0061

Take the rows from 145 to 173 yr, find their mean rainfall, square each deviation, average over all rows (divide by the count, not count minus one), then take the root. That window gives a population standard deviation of 4.1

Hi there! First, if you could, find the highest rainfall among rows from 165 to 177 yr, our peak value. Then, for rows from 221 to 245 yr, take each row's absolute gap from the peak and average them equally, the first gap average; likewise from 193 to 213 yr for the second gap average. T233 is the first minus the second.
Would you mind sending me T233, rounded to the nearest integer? 0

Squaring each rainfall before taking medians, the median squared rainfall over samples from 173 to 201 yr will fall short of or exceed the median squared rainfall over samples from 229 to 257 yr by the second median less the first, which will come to -708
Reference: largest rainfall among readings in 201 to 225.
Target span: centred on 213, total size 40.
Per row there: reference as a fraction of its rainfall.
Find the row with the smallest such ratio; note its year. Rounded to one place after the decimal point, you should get 215.0 yr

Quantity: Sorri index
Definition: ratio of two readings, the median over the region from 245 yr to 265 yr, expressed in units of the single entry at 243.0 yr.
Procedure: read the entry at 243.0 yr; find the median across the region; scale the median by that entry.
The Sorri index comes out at 0.98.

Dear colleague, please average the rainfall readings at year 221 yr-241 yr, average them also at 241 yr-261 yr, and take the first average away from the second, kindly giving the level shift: 4.9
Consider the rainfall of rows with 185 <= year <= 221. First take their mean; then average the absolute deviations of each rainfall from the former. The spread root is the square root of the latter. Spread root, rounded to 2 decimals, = 1.50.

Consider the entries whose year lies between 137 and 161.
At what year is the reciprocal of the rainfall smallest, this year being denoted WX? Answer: 147.0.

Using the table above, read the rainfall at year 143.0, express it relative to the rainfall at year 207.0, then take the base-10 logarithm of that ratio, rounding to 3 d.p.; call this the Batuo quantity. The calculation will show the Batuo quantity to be 0.007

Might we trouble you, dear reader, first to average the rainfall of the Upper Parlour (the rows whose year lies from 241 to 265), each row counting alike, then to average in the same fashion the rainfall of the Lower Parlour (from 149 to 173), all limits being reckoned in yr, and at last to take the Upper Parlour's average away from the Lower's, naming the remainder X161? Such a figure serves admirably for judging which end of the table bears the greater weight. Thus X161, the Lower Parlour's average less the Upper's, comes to 3.6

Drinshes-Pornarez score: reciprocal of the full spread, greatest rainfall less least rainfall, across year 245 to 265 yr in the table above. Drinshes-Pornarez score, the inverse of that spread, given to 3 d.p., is 0.110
